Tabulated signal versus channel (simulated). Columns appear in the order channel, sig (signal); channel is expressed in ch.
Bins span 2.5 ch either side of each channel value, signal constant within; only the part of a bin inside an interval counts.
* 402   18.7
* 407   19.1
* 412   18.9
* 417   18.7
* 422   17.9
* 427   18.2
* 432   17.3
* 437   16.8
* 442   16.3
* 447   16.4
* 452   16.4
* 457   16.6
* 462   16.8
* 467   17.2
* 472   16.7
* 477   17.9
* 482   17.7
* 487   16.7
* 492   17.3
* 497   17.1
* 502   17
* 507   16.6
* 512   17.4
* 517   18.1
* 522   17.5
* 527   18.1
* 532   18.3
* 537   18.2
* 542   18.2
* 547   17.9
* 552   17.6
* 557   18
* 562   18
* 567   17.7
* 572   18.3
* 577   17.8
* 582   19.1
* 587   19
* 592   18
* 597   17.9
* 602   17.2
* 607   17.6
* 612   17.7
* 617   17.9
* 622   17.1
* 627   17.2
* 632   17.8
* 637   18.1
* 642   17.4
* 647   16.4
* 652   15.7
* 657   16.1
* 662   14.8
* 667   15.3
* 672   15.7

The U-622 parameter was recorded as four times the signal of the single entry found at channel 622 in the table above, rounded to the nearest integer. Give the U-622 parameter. 68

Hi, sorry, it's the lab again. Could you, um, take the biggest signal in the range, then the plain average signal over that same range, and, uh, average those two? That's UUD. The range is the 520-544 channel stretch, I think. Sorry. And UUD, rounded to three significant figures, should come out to 18.2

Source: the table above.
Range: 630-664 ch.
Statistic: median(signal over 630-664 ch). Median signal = 16.4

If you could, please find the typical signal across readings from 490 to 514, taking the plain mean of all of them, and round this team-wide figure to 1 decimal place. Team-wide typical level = 17.1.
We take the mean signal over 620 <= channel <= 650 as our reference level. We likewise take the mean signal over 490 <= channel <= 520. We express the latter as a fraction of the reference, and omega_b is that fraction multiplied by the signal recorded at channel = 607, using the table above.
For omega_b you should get 17.5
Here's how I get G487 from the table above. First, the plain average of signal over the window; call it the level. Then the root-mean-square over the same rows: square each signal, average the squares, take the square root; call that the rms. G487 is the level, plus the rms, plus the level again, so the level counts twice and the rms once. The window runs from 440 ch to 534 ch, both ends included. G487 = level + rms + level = 51.5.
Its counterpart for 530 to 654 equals 53.3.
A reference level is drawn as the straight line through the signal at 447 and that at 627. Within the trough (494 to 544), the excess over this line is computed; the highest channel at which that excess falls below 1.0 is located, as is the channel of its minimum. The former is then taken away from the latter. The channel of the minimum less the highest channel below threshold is -15 ch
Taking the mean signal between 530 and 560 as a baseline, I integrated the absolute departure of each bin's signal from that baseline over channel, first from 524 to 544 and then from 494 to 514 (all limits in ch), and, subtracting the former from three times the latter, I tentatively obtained 57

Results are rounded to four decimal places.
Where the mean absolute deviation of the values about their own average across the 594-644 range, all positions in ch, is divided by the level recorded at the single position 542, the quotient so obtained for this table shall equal 0.0160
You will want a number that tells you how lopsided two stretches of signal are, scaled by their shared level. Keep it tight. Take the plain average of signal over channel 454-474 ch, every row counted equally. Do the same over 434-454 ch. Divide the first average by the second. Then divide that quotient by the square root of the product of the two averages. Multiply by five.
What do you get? 0.31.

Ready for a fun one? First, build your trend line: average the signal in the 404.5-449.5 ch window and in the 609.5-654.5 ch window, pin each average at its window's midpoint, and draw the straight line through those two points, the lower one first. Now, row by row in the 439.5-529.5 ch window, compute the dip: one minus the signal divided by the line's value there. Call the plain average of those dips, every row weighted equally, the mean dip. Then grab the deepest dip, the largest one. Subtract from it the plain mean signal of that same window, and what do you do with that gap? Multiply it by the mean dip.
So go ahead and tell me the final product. -0.48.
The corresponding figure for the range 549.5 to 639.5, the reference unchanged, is 0.56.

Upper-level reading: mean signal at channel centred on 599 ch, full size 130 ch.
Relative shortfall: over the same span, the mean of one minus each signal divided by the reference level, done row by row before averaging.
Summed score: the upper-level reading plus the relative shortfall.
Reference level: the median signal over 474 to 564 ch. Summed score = 17.6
